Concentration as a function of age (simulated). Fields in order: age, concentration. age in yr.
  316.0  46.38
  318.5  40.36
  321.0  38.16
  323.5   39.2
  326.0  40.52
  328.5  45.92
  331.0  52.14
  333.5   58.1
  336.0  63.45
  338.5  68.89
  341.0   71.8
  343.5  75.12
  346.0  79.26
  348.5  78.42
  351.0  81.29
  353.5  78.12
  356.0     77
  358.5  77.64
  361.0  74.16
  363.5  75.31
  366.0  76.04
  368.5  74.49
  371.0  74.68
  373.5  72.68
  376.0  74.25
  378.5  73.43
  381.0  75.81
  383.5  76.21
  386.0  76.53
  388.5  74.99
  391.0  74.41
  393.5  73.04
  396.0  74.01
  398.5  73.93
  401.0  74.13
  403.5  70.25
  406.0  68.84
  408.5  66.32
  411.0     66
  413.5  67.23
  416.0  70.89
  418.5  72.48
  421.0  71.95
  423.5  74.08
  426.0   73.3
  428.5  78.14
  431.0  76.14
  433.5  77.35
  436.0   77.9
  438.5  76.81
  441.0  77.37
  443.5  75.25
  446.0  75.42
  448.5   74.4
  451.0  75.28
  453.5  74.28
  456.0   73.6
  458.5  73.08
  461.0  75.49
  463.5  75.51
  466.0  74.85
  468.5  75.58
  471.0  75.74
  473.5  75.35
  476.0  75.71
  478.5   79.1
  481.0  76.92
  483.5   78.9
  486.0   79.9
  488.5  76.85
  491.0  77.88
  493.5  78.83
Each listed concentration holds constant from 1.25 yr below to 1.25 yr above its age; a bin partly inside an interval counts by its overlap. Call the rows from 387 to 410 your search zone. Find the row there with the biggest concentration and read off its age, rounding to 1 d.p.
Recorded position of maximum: 388.5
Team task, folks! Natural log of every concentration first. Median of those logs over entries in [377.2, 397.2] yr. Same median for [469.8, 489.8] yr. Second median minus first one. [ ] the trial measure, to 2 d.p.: 0.03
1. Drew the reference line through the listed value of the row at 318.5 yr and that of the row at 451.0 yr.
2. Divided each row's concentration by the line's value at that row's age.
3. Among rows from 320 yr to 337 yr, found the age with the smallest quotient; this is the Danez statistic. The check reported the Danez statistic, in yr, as 321.0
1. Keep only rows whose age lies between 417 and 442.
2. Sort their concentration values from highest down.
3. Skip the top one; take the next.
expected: 77.9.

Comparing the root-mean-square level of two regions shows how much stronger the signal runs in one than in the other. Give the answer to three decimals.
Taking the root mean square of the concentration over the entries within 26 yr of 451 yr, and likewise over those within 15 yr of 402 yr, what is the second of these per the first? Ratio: 0.943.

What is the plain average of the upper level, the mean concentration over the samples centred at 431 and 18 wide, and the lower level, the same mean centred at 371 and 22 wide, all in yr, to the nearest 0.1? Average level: 75.4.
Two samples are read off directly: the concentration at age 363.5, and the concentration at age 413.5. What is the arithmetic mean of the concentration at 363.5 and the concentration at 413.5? 71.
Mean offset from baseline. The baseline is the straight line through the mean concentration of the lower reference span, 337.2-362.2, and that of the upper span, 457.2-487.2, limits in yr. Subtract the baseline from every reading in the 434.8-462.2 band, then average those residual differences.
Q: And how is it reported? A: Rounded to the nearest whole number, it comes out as -1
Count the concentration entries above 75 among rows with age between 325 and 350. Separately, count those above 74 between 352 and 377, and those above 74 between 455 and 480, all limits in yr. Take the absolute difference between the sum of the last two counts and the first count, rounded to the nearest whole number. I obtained 14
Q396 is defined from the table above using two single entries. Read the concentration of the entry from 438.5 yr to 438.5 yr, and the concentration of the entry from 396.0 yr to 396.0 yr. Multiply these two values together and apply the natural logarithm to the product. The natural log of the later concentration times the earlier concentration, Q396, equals 8.65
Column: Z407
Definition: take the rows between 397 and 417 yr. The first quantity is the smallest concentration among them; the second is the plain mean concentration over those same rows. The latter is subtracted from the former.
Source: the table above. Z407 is -4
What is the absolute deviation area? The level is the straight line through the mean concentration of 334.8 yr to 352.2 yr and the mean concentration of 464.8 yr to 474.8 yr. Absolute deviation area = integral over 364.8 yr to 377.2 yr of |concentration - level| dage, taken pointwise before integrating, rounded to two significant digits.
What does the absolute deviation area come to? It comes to 10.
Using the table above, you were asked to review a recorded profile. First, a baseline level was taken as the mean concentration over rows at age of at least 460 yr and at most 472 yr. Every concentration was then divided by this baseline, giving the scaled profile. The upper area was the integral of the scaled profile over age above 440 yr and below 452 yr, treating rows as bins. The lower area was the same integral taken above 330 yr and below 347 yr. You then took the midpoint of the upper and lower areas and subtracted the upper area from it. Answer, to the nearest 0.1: 1.5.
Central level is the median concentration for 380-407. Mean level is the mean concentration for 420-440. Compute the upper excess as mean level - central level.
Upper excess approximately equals 1.6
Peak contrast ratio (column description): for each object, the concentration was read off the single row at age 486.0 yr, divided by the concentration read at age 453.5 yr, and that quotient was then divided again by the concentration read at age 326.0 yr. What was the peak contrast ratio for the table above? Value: 0.027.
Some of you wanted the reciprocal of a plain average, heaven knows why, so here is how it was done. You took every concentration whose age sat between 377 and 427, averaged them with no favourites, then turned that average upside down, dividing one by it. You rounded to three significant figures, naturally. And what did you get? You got 0.0138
